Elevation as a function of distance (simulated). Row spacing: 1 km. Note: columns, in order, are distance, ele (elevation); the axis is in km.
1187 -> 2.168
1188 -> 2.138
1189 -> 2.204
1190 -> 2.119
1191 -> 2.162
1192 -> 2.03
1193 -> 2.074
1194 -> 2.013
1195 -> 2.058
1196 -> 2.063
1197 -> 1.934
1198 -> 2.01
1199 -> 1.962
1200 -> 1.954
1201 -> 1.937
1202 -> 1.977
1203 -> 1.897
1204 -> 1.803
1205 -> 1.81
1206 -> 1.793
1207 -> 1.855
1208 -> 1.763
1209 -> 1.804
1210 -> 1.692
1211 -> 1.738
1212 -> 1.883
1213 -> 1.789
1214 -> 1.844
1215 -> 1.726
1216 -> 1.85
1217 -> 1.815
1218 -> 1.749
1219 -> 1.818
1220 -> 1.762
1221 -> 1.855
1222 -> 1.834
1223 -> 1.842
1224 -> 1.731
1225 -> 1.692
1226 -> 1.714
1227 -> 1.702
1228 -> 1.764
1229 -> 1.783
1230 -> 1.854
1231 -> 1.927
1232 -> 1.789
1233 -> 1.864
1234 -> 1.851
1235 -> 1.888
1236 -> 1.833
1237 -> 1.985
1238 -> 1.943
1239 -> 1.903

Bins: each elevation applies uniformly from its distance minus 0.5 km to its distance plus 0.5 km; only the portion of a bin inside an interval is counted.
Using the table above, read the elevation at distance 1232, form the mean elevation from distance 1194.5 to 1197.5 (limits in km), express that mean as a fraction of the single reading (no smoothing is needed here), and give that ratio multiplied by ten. 11.3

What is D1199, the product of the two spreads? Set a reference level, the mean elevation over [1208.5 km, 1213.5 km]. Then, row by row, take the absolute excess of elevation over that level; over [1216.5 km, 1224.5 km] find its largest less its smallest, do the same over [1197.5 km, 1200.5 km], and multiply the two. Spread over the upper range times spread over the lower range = 0.0031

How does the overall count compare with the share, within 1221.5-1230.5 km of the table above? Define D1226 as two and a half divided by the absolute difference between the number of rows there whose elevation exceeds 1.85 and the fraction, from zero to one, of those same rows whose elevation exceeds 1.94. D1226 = 2.5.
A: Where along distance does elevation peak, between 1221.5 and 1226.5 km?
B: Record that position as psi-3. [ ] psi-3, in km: 1223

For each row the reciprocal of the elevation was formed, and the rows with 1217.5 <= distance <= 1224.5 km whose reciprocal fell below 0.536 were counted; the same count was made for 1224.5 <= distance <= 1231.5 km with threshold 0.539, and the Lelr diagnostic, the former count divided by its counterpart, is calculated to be 0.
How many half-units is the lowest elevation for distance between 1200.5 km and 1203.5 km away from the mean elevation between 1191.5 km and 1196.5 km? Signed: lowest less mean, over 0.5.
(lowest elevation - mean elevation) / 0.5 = -0.3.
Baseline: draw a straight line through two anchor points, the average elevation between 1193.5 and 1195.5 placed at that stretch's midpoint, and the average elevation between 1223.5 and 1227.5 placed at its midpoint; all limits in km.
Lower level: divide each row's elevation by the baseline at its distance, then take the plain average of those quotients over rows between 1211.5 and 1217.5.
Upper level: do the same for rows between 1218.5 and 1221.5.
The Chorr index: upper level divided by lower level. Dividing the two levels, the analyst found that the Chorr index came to 1.03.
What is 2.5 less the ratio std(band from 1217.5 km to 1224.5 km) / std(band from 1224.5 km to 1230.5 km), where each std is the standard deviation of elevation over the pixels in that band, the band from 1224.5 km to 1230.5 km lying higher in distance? 1.7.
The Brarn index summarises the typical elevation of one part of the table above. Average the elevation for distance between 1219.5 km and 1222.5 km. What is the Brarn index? 1.82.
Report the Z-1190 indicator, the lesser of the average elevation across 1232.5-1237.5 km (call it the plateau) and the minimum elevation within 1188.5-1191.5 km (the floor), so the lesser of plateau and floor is 1.88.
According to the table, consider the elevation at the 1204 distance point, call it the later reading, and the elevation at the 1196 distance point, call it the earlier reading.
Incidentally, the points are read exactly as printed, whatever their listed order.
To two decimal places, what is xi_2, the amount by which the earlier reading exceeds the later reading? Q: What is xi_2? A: 0.26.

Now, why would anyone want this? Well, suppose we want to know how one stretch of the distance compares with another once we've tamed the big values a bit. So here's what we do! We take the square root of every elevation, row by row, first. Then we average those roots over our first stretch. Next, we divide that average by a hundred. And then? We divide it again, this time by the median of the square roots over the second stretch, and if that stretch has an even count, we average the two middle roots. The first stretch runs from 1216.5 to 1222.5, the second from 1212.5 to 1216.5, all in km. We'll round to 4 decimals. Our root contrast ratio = 0.0100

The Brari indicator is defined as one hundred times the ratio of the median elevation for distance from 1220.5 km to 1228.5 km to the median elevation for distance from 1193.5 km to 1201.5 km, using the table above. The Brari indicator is 88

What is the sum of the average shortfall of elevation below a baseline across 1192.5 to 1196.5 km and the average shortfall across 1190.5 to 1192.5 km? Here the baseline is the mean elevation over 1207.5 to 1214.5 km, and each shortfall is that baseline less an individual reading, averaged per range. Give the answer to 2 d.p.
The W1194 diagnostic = -0.57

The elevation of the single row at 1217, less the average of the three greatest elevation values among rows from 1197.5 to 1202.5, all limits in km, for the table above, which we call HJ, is -0.17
